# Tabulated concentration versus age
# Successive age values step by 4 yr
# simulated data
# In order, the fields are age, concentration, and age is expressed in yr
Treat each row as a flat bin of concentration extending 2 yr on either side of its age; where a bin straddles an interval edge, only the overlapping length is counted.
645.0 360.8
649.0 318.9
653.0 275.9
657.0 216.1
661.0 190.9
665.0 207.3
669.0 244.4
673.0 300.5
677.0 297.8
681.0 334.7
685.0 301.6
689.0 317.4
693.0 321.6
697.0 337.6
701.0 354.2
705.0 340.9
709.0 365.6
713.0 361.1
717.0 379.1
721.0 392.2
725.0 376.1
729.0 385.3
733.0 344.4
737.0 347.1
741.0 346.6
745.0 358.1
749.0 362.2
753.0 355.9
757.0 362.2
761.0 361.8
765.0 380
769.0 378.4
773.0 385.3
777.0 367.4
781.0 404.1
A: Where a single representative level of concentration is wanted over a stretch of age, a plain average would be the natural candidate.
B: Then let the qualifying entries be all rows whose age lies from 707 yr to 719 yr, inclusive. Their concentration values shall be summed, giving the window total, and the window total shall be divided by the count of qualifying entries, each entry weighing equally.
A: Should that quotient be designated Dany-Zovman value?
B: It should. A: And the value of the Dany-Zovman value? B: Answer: 369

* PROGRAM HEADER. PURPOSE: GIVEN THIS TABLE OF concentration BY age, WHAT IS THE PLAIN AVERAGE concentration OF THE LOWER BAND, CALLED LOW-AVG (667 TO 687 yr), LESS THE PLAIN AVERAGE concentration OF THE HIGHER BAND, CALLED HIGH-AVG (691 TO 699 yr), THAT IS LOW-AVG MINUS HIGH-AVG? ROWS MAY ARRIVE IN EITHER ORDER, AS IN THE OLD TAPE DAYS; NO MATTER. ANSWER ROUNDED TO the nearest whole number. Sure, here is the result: -34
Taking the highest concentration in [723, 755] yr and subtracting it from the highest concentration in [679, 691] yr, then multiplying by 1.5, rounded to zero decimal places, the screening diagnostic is -76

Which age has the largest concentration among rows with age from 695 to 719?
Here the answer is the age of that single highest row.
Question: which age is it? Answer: 717.0 yr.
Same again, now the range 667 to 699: 697.0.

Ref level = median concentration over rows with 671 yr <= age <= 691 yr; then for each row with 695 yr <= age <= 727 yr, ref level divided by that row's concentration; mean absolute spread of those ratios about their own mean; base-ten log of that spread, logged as -1.47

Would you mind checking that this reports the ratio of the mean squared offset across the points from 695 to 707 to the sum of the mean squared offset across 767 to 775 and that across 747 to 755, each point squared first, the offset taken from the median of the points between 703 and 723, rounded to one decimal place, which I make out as 1.5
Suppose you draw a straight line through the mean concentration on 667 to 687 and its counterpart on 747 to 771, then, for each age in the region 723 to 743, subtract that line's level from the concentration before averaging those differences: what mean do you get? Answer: 16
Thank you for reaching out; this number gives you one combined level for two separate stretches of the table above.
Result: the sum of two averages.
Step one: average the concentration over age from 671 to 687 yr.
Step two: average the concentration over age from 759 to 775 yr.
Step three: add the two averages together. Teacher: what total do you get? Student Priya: 685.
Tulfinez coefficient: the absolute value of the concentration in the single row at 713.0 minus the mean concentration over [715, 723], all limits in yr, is 25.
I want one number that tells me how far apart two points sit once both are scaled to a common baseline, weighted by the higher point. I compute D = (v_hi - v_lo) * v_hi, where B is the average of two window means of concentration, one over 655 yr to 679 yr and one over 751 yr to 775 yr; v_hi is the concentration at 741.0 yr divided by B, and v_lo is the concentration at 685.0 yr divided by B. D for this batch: 0.2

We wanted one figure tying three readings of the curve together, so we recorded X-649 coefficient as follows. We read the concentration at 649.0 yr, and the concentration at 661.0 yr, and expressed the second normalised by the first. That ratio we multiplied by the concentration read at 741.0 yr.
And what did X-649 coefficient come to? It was 207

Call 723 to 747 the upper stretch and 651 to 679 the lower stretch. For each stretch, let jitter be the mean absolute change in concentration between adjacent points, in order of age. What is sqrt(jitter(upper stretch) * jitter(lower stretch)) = 21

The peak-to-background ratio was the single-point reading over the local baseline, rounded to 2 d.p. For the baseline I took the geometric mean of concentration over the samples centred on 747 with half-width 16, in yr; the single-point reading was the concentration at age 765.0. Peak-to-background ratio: 1.07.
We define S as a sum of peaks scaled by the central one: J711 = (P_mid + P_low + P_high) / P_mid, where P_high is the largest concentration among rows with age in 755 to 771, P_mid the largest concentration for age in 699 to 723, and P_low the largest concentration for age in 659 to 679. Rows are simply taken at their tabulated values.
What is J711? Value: 2.74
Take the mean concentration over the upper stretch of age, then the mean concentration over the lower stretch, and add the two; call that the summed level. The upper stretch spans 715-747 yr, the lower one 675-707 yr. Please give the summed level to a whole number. 692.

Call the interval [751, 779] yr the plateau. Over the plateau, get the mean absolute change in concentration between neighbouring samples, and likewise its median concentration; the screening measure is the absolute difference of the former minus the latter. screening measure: 359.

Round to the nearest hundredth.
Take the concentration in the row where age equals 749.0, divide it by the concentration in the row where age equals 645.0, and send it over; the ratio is 1.00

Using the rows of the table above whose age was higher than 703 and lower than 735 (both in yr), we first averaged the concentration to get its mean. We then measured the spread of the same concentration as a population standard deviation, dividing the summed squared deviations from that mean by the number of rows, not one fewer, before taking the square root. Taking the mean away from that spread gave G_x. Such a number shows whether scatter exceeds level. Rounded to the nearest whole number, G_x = -351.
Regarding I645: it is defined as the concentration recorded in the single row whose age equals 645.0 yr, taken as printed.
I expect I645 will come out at 360.8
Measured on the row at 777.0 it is 367.4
